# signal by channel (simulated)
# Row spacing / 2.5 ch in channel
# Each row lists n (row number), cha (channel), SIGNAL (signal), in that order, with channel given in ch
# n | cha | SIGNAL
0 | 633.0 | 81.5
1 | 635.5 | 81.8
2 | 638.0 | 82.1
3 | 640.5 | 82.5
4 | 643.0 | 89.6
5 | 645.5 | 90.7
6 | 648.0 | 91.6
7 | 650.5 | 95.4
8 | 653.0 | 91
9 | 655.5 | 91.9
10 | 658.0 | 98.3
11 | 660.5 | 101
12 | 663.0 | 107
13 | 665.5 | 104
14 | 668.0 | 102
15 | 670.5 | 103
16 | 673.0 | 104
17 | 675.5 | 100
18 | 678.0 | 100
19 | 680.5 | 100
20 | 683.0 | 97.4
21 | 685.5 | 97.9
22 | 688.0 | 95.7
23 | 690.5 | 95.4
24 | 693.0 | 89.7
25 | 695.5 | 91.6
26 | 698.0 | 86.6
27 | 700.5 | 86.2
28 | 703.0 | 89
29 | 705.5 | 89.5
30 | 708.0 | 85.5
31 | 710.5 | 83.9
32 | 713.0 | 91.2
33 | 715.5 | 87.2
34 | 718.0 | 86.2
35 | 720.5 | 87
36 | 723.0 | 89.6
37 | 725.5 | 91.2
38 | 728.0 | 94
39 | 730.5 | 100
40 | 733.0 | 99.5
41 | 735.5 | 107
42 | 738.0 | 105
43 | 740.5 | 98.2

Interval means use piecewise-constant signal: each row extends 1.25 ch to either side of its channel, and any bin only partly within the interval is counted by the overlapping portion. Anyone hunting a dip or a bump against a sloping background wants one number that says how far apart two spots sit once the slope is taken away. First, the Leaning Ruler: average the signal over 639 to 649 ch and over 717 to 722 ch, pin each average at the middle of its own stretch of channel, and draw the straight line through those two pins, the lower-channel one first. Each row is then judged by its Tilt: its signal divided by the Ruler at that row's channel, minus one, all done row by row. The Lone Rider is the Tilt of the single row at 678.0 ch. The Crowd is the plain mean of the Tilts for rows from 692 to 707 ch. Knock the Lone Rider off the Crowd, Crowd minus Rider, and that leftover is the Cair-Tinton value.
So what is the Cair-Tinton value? -0.12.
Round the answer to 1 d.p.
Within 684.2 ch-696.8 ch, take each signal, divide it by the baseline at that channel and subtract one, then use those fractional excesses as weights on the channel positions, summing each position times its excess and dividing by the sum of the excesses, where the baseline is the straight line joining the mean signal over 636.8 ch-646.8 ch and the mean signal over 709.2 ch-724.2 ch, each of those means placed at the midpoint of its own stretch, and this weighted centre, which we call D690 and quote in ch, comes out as 689.1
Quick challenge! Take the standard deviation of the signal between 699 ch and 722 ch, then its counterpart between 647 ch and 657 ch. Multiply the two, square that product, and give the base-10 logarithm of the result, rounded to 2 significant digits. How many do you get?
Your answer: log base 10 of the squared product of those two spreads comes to 1.1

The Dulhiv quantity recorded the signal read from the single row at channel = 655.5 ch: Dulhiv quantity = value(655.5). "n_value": 91.9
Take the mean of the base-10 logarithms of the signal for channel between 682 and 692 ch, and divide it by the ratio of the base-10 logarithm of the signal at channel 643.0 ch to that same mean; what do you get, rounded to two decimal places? 2.02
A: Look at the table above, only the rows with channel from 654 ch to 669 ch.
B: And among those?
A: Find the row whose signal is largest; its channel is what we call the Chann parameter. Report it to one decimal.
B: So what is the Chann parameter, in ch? 663.0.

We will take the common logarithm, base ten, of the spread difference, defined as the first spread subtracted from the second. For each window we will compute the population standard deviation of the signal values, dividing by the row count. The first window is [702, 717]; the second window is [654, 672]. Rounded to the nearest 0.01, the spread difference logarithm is 0.30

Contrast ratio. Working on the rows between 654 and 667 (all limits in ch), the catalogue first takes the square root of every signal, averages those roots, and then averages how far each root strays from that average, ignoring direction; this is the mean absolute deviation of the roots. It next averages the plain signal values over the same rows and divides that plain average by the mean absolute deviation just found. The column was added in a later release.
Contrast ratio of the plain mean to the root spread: 468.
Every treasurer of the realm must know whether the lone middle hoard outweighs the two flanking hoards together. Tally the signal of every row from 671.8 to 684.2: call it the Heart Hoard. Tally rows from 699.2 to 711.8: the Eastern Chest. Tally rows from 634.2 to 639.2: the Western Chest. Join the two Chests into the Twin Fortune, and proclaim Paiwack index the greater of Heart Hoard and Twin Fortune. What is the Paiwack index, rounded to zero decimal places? 598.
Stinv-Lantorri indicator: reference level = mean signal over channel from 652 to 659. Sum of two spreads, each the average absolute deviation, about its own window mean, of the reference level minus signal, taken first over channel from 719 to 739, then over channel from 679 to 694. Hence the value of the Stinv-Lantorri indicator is 8.6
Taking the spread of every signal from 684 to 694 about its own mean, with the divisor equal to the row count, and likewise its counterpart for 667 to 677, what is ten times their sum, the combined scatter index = 45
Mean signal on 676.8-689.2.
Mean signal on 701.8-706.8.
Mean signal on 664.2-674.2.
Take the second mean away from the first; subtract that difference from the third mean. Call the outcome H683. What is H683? 94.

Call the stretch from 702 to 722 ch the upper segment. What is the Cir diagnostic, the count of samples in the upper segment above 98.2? 0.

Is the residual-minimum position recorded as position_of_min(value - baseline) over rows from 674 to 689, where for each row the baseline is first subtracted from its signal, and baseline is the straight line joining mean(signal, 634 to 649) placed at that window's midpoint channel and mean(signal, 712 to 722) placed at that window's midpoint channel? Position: 688.0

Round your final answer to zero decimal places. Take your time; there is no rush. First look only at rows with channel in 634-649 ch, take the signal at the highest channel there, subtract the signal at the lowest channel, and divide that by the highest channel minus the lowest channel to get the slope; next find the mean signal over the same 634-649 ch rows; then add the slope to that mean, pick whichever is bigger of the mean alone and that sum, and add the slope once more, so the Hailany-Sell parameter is 88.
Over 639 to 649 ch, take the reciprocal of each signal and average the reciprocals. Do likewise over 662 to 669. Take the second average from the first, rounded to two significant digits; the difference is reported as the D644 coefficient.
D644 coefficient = 0.0017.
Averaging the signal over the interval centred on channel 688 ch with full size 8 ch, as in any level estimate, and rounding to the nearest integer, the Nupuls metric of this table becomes 96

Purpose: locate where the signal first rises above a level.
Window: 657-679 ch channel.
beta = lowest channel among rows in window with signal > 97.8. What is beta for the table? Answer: 658.0 ch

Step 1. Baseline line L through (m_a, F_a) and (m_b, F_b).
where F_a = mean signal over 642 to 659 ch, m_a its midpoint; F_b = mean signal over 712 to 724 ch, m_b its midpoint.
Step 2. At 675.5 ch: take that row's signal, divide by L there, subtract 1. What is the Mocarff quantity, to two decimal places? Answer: 0.10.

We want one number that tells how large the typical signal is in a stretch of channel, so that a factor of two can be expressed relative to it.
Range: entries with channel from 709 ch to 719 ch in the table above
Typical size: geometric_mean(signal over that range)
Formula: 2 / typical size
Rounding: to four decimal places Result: 0.0230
